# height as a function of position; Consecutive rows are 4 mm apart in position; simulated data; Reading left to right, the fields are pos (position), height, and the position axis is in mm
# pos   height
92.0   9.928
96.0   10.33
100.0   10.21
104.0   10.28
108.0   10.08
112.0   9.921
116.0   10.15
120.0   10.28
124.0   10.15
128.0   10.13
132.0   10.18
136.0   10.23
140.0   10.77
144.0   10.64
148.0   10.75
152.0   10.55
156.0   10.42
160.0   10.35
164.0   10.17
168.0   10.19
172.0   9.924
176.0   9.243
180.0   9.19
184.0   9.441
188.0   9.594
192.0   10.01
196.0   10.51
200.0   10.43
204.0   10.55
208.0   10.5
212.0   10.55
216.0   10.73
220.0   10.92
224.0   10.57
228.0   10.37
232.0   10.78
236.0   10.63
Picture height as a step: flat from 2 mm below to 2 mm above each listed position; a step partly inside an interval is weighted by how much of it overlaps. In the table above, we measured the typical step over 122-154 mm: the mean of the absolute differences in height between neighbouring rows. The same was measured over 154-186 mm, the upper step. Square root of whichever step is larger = 0.466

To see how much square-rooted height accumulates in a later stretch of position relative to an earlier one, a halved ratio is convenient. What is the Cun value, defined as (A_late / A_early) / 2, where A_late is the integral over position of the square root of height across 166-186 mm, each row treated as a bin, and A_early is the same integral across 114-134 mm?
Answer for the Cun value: 0.485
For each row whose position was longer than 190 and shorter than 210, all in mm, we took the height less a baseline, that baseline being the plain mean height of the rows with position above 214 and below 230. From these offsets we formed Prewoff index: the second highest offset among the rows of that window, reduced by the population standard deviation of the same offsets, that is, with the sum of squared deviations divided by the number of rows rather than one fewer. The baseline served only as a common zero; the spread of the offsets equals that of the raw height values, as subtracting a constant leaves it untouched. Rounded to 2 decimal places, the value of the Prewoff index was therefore -0.34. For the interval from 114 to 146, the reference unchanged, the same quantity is -0.24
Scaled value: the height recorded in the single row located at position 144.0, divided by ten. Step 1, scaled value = 1.06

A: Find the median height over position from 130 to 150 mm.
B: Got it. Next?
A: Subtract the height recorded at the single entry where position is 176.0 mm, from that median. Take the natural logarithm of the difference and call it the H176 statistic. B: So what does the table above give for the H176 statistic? 0.3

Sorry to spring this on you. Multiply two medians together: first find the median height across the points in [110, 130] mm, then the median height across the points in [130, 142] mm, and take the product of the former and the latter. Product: 104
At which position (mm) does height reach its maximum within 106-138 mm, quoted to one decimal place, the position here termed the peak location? 120.0 mm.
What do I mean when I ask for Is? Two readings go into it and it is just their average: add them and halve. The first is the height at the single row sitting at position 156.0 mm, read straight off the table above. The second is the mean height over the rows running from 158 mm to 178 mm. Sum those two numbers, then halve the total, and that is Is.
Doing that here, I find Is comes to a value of 10.2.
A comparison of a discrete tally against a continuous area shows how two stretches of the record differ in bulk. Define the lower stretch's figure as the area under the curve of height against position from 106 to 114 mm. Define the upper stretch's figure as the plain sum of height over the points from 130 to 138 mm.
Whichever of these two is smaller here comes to 20.4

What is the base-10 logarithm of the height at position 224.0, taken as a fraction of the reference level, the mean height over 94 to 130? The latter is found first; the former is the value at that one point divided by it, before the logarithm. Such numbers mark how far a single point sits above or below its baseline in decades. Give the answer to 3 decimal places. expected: 0.017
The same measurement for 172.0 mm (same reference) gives -0.011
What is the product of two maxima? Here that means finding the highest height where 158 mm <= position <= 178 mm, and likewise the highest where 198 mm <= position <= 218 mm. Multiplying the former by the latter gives 111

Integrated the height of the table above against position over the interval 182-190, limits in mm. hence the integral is 76.1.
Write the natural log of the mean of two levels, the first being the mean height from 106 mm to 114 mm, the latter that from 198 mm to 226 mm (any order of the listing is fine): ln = 2.333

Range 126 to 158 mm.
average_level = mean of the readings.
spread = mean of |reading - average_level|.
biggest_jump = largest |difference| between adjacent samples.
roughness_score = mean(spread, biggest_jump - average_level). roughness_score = -4.85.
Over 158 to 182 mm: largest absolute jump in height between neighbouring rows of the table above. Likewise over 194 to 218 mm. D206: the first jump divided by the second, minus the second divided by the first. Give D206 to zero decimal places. 4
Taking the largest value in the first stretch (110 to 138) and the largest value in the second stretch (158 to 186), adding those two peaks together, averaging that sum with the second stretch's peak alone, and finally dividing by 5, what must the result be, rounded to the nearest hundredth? 3.10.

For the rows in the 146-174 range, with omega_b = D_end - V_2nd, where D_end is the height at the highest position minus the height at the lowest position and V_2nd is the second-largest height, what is -11.4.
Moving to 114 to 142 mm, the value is -9.7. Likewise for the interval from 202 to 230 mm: -10.9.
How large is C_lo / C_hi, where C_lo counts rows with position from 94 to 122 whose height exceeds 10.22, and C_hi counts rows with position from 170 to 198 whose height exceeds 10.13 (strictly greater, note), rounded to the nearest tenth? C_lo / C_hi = 3.0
